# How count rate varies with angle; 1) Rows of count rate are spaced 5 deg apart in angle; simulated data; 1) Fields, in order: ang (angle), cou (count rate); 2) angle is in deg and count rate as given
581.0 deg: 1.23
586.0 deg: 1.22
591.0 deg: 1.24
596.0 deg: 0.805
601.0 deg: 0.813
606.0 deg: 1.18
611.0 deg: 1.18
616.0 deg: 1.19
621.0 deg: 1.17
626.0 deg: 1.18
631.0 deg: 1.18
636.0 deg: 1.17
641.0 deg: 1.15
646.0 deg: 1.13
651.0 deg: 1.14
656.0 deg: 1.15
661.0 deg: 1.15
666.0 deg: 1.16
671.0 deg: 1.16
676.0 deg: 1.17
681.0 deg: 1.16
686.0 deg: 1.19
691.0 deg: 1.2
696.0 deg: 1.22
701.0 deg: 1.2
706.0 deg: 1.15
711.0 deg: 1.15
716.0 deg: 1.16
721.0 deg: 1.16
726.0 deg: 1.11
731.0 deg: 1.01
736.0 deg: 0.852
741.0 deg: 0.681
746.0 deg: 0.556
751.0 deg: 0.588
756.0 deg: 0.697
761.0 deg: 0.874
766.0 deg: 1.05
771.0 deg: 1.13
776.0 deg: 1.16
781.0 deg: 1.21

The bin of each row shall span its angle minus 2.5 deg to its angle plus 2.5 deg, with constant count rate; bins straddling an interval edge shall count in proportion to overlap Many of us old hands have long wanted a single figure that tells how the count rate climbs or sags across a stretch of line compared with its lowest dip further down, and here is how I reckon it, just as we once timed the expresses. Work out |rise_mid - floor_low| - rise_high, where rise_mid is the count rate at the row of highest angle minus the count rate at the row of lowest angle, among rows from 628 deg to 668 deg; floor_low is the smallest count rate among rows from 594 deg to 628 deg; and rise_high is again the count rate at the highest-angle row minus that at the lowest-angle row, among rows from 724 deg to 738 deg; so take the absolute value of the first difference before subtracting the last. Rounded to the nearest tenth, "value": 1.1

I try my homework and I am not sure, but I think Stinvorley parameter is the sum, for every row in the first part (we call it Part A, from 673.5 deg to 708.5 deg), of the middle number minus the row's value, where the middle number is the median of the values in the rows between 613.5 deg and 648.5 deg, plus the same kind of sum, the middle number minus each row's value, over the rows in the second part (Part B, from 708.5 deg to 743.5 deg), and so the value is 1.0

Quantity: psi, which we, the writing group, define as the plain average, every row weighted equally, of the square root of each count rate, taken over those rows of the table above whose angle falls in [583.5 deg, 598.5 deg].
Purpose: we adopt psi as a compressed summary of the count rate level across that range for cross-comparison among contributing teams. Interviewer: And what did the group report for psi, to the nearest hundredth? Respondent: 1.04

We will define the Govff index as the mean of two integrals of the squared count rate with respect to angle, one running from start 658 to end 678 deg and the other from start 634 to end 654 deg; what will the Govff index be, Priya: 26.6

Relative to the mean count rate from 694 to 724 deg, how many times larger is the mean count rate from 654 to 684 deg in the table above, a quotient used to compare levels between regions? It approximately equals 0.99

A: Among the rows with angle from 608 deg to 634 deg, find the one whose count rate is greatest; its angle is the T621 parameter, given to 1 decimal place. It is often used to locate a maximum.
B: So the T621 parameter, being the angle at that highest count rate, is 616.0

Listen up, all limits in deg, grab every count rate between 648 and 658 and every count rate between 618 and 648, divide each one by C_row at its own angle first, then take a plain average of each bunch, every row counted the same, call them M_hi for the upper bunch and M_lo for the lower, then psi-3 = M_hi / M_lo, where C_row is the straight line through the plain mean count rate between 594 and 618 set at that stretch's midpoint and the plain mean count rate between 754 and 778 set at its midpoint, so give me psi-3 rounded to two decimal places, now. 0.99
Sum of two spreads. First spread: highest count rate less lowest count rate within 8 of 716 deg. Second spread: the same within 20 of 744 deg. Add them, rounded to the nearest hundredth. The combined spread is 0.56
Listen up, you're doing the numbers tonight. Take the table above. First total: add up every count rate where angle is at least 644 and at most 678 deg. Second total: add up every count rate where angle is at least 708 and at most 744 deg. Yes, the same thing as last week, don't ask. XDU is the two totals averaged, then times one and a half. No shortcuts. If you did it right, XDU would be 11.4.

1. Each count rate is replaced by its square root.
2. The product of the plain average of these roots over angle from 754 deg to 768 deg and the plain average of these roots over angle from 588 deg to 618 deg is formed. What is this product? 0.96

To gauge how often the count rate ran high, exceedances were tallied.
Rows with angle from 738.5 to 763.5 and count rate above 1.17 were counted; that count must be 0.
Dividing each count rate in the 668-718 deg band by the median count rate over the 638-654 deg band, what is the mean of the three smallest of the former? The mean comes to 1.01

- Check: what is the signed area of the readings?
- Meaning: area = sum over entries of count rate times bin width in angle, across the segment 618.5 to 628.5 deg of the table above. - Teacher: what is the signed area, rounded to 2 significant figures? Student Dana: 12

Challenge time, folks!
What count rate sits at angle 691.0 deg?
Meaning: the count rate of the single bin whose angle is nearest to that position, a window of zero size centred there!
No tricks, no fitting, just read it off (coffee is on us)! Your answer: 1.2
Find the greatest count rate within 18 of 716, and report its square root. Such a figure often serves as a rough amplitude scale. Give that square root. 1.10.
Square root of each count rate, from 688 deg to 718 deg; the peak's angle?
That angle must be 696.0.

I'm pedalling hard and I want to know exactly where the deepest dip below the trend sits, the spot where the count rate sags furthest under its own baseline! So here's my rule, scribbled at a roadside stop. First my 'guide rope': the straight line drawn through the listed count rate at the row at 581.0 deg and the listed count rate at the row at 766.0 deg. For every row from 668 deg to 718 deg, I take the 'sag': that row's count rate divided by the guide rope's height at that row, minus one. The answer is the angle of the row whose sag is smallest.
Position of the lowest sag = 671.0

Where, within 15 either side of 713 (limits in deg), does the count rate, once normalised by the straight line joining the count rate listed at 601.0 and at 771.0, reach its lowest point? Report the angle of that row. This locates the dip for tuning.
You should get 726.0 deg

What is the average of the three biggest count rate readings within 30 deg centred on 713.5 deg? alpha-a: 1.17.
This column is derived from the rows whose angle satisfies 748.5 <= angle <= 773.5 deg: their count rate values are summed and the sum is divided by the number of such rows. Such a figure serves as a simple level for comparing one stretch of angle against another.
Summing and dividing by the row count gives 0.87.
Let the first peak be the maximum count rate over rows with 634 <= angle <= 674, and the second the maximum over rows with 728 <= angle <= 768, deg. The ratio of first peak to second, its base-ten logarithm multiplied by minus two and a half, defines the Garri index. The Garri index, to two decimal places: -0.12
